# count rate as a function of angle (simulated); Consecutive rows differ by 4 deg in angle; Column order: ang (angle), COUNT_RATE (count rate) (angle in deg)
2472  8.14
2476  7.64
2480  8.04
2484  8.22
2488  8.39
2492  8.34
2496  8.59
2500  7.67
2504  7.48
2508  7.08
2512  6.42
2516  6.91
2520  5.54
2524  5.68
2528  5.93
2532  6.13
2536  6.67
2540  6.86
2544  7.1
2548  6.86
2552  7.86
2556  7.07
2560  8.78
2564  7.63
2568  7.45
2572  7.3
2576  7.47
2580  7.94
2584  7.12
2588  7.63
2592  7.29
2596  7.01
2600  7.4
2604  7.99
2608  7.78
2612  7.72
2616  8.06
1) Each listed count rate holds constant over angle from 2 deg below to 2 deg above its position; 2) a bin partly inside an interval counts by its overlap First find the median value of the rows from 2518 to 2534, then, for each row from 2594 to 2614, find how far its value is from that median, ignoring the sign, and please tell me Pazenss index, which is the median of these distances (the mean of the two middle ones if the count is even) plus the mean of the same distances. 3.7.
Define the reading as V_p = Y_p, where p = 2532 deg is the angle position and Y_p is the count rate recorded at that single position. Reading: 6.13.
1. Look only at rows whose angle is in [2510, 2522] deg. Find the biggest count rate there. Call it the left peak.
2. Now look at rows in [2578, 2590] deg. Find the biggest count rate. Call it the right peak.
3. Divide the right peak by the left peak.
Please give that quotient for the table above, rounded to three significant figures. 1.15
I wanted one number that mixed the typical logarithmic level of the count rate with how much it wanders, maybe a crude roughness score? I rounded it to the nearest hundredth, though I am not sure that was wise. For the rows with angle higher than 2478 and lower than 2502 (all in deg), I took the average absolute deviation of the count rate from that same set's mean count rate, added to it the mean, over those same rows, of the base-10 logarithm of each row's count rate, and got 1.15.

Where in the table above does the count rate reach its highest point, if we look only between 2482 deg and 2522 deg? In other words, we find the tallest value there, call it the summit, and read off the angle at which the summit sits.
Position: 2496 deg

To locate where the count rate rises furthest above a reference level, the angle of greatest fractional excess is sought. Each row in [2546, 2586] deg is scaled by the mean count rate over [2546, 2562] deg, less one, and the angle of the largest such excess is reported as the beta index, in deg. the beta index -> 2560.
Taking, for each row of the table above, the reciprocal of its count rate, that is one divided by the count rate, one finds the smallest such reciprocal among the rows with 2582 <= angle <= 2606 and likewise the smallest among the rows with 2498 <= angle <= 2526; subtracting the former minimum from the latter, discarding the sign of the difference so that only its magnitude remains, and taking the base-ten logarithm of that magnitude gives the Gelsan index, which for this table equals -2.28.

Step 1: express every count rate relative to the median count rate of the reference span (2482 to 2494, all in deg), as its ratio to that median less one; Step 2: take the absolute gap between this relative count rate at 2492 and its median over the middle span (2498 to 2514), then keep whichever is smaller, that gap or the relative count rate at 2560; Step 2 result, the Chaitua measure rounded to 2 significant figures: 0.053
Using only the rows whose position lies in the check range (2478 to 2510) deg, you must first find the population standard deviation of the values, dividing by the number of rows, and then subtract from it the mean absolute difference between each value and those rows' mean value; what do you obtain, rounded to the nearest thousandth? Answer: 0.061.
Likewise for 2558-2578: 0.116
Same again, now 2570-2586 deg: 0.057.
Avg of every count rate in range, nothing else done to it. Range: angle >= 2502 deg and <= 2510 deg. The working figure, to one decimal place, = 7.3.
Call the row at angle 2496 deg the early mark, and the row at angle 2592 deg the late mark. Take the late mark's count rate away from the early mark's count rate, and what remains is 1.3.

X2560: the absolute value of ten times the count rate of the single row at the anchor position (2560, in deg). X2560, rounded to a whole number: 88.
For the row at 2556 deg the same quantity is 71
